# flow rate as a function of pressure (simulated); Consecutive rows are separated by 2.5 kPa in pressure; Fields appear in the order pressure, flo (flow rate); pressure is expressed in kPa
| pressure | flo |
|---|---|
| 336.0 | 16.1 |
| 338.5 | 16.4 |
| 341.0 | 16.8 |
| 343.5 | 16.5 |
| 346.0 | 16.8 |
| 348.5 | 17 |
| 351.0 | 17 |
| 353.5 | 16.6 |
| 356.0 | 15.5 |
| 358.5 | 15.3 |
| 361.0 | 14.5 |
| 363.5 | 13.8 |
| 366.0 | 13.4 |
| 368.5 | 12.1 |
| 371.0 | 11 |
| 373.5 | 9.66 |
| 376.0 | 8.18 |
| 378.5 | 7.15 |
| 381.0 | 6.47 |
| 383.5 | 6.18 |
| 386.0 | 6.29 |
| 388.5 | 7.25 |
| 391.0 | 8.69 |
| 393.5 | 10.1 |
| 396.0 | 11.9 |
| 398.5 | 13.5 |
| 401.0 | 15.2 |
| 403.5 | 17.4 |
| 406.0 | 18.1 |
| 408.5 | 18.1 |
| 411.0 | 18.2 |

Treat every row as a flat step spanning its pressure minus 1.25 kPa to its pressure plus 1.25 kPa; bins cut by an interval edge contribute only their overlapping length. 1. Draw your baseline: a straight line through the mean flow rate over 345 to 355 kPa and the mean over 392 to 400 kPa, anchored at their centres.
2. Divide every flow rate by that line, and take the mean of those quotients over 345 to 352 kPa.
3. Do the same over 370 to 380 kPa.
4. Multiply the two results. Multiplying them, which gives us 0.63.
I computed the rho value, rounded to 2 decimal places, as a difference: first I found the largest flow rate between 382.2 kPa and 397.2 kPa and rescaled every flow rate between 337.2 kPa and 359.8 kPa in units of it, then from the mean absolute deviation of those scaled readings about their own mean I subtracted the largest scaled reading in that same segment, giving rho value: -1.39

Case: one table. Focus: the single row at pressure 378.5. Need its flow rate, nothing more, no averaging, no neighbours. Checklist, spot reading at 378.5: 7.15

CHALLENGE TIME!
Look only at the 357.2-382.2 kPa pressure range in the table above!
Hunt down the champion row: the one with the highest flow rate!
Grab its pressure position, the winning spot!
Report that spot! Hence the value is 358.5 kPa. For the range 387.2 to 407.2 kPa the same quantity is 406.0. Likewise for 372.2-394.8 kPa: 393.5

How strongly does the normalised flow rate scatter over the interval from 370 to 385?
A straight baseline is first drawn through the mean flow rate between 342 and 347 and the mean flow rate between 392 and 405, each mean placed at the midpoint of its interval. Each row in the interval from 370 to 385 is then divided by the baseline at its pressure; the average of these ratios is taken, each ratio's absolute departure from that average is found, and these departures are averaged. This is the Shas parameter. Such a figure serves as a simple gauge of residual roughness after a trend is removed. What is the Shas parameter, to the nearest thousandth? 0.094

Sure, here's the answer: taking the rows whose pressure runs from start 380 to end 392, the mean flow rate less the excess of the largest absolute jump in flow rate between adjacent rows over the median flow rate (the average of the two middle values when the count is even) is 12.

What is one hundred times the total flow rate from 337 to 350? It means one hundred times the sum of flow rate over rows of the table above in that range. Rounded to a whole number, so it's 8350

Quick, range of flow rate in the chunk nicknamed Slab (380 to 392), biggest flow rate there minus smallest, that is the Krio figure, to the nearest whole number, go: 3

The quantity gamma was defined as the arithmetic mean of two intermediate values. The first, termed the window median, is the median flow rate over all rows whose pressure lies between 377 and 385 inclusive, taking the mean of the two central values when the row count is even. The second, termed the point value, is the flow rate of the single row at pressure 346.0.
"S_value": 11.6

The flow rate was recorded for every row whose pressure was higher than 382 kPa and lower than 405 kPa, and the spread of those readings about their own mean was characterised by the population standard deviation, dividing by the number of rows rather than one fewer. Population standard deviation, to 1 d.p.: 3.8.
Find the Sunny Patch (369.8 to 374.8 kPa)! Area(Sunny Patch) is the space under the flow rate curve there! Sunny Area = 52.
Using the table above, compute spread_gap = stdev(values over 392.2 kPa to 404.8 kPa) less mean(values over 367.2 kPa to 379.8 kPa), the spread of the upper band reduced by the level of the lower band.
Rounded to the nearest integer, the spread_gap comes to -7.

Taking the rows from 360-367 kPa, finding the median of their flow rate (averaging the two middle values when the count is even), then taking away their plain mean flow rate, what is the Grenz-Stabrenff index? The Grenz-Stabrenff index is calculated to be -0.10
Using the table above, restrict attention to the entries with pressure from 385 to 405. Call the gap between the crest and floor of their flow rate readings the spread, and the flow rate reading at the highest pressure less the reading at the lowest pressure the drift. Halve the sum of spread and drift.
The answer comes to 11.1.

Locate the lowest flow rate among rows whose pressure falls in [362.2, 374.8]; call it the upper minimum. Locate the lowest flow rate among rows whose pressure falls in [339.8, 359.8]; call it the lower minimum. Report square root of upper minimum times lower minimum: 12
